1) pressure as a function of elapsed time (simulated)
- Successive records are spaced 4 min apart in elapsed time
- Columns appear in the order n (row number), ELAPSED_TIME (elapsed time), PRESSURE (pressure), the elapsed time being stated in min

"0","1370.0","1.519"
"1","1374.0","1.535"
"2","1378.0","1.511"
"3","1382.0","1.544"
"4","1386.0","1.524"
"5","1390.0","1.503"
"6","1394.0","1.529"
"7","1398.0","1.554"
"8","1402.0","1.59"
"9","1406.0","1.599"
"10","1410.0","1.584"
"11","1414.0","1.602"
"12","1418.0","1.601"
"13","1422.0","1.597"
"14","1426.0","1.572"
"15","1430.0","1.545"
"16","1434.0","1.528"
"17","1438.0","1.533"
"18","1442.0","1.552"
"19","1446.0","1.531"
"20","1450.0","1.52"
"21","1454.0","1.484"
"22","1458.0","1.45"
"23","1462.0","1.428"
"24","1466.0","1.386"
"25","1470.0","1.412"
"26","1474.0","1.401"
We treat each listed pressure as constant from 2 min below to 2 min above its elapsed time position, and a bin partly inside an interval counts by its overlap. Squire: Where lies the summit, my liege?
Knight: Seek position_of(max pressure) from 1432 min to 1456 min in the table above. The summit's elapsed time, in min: 1442.0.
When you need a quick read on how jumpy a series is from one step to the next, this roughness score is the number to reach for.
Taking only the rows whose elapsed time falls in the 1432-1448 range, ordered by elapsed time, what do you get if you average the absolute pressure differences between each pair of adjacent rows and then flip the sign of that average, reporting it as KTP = -0.015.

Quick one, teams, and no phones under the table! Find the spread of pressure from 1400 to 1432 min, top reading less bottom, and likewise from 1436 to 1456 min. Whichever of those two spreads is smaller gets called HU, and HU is 0.057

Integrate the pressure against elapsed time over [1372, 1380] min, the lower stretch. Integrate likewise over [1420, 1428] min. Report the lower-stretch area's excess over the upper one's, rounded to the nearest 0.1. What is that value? -0.5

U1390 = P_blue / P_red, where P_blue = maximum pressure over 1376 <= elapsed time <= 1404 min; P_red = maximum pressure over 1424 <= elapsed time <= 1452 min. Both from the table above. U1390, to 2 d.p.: 1.01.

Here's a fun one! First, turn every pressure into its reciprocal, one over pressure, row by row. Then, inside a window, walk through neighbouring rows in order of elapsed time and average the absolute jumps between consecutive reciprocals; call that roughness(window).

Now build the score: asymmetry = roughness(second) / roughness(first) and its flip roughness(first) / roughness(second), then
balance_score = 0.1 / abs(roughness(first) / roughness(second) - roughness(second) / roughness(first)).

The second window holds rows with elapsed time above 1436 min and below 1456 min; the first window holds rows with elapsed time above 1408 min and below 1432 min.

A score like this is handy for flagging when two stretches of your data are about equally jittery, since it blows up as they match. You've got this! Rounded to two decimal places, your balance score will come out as 0.11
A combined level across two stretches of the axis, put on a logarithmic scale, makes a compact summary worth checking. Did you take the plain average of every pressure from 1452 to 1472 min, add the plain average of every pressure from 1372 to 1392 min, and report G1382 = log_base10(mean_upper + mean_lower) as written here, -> 0.471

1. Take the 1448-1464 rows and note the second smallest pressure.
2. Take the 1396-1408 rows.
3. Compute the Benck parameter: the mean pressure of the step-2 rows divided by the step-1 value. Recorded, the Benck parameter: 1.09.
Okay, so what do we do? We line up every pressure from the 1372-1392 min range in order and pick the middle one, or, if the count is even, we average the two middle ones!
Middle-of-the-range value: 1.52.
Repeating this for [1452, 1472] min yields 1.43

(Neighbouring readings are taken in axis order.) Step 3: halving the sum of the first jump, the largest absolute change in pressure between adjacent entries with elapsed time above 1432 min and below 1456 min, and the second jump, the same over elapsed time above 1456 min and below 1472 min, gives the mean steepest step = 0.039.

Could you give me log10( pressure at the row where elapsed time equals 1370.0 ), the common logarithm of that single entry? 0.182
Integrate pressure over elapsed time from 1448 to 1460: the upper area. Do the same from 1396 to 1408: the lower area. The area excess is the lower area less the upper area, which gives 1.16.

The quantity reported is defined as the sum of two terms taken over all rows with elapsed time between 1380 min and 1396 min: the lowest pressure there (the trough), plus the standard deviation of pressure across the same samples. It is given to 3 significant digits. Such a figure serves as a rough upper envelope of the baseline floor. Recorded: 1.52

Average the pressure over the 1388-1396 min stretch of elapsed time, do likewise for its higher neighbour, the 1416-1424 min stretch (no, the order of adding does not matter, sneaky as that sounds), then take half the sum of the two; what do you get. 1.56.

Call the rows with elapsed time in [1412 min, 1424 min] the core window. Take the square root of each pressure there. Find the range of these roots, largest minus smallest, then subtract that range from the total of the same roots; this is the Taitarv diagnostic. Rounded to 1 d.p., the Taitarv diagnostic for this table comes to 3.8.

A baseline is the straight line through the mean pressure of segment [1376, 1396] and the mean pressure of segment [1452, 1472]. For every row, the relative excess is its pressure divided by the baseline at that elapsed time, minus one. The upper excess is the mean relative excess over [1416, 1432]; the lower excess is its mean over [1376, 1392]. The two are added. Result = 0.066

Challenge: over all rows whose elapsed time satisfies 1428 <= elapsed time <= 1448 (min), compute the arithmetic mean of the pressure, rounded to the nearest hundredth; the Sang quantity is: 1.54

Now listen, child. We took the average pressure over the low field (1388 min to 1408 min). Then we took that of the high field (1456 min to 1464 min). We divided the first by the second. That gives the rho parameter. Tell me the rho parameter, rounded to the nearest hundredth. 1.08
